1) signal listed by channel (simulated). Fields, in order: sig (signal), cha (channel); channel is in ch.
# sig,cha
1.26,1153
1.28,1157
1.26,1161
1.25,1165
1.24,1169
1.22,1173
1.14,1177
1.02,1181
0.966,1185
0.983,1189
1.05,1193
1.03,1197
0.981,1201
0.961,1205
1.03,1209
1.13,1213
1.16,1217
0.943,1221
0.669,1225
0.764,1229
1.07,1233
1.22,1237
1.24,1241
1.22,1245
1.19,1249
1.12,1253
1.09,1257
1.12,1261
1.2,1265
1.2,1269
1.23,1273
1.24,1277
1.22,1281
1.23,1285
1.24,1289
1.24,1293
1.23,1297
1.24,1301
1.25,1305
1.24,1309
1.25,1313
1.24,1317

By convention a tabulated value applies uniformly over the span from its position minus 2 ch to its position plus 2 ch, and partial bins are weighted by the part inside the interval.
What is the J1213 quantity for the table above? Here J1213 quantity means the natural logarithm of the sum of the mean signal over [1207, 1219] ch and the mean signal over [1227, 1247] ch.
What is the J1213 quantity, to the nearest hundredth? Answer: 0.79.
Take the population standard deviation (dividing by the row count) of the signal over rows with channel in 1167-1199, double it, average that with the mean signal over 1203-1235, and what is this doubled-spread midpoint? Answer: 0.582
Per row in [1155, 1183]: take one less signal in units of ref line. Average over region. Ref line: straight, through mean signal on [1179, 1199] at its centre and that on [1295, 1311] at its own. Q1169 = -0.24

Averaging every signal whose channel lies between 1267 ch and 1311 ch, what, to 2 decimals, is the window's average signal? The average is 1.23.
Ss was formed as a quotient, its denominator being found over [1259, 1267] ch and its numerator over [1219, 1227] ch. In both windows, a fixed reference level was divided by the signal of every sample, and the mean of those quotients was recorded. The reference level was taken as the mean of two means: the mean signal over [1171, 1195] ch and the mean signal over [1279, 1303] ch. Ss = 1.5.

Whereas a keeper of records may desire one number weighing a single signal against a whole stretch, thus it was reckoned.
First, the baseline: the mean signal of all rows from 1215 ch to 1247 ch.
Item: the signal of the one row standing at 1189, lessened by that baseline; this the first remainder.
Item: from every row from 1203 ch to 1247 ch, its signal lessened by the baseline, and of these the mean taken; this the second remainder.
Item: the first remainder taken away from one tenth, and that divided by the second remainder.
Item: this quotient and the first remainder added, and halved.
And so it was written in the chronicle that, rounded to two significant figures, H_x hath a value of 61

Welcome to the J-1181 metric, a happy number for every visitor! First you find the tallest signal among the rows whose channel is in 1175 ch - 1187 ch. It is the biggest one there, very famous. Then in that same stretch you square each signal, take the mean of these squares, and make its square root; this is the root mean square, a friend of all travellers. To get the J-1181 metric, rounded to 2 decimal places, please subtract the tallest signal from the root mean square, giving -0.10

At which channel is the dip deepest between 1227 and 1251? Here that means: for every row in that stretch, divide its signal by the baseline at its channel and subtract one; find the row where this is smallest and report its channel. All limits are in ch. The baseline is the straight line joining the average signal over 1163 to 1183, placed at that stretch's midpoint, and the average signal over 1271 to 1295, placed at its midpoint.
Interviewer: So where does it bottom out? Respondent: 1229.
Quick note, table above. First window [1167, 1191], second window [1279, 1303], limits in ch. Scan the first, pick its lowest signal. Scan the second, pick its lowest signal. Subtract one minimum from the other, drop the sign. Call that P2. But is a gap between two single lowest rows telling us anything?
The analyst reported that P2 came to 0.25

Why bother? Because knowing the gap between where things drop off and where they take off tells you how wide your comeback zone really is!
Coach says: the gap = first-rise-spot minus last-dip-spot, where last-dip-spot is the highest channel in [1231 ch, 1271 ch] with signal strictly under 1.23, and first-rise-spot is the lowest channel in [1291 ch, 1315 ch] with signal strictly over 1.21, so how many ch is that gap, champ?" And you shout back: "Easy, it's 24 ch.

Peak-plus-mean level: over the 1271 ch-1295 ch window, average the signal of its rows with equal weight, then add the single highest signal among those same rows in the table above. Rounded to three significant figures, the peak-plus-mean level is 2.47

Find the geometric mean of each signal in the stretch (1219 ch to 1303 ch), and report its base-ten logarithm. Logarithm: 0.05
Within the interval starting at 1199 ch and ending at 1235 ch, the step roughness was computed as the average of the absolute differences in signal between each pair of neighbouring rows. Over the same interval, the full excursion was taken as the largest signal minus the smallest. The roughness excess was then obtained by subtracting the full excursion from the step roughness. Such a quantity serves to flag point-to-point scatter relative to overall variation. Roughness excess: -0.35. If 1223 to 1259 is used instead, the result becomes -0.48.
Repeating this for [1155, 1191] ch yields -0.27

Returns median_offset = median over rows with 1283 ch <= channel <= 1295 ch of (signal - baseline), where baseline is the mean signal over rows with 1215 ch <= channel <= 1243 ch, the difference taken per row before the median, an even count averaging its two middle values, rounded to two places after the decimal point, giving 0.23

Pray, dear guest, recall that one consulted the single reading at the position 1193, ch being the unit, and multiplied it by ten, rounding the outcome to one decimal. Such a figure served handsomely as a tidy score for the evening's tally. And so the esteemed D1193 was 10.5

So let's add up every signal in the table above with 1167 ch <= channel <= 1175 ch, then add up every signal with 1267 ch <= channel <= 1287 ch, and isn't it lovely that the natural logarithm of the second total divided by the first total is 0.91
